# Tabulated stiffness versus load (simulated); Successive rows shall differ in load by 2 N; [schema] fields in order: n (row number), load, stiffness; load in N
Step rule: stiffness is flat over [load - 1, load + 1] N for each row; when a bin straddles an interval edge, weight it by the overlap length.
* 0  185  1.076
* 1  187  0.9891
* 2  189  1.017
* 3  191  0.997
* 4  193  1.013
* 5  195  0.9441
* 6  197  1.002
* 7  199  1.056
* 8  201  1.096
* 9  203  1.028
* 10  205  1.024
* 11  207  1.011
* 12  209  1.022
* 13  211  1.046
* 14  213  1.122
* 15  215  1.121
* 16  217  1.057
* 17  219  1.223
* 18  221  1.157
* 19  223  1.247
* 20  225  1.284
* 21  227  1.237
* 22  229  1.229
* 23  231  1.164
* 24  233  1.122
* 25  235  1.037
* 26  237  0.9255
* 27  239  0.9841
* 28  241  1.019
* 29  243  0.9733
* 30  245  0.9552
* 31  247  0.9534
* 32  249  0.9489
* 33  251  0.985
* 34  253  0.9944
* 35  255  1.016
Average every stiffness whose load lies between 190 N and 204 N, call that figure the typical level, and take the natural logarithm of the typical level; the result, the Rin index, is 0.019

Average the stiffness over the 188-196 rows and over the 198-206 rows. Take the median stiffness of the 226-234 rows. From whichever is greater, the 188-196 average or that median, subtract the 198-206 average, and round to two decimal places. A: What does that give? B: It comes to 0.15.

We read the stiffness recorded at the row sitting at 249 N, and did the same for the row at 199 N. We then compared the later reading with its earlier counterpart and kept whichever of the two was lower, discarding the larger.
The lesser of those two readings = 0.949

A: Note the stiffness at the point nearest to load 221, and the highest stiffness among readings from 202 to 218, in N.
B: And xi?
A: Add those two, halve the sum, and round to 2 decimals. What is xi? 1.14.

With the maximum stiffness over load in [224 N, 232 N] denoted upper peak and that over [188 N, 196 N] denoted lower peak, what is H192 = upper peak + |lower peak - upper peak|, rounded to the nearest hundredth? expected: 1.55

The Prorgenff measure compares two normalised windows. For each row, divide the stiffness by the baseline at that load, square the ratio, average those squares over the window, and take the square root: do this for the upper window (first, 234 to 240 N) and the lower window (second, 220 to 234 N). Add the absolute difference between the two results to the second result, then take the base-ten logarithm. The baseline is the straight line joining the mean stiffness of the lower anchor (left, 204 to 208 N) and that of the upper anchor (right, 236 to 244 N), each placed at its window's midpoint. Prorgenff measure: 0.16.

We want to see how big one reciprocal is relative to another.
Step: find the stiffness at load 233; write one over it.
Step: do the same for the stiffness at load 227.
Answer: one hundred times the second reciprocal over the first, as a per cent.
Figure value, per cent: 91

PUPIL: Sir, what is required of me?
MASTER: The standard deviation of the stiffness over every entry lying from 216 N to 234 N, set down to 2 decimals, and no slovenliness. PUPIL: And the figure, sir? 0.07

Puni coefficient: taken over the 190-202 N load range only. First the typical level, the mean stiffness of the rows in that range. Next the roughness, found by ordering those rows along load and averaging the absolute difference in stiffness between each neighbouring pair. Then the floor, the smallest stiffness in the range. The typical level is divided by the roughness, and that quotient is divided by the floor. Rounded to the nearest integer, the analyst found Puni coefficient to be 23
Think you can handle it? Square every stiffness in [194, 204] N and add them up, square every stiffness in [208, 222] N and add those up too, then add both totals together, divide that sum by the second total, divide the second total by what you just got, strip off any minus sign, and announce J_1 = 5.3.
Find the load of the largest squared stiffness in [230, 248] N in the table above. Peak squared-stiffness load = 231 N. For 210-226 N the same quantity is 225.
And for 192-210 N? 201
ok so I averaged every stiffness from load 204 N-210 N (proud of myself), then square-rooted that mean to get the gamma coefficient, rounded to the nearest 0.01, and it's 1.01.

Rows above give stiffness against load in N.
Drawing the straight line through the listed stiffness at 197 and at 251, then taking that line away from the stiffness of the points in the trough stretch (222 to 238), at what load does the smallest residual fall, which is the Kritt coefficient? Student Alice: 237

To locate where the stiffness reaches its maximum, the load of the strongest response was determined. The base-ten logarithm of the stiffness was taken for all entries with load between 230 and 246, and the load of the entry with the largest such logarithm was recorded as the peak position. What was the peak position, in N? 231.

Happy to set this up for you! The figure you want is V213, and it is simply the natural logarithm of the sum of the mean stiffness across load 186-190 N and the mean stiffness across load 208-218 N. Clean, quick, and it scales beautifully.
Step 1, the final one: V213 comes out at 0.73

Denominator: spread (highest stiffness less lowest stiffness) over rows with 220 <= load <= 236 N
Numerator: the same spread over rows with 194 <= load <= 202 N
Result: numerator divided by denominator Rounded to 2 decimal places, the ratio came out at 0.61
